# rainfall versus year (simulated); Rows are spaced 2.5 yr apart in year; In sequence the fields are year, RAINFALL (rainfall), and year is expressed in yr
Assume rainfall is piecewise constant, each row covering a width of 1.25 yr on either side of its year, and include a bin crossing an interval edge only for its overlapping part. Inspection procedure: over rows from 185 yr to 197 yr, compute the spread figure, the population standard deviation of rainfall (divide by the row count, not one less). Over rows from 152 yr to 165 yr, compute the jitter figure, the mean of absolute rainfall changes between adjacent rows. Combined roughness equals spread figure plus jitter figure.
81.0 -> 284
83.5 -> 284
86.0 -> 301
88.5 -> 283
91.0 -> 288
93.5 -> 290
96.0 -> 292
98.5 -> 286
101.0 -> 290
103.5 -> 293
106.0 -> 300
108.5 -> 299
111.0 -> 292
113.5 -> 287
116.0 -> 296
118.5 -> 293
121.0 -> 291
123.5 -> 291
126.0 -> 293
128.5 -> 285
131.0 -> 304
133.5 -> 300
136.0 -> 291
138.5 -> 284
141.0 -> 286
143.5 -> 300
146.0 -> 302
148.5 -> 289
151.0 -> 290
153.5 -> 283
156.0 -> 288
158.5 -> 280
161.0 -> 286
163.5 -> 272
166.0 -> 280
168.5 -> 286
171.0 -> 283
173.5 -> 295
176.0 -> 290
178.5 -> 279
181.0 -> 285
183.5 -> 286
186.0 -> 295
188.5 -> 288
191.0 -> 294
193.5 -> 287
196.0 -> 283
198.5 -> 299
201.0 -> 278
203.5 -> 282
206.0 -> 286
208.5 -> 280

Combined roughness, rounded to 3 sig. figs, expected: 12.7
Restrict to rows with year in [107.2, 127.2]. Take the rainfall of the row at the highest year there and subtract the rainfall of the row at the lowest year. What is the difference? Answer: -6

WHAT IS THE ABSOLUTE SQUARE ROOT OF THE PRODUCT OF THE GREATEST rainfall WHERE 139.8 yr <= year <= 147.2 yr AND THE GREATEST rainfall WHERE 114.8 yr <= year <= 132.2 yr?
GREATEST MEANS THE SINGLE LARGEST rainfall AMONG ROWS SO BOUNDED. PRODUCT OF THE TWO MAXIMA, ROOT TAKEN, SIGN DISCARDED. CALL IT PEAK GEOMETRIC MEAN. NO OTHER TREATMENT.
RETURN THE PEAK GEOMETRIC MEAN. 303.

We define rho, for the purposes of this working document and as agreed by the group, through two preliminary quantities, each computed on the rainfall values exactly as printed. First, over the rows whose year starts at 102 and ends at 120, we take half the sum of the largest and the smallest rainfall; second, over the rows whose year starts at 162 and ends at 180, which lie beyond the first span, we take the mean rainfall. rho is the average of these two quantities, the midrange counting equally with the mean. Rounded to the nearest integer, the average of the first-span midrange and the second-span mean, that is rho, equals 289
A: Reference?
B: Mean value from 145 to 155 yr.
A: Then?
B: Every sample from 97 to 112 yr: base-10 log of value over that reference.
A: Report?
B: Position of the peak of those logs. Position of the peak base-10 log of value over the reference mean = 106.0 yr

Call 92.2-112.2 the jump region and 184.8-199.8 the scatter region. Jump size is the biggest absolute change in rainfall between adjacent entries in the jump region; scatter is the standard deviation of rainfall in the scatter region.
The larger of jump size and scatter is 7.0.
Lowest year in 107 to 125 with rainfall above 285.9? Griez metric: 108.5 yr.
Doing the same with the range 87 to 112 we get 91.0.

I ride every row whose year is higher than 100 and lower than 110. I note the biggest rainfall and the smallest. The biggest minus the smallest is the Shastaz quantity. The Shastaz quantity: 10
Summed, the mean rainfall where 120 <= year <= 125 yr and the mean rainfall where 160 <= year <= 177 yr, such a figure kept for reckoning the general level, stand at 576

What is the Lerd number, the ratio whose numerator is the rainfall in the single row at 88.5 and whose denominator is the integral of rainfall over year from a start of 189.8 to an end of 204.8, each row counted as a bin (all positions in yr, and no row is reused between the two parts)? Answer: 0.066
